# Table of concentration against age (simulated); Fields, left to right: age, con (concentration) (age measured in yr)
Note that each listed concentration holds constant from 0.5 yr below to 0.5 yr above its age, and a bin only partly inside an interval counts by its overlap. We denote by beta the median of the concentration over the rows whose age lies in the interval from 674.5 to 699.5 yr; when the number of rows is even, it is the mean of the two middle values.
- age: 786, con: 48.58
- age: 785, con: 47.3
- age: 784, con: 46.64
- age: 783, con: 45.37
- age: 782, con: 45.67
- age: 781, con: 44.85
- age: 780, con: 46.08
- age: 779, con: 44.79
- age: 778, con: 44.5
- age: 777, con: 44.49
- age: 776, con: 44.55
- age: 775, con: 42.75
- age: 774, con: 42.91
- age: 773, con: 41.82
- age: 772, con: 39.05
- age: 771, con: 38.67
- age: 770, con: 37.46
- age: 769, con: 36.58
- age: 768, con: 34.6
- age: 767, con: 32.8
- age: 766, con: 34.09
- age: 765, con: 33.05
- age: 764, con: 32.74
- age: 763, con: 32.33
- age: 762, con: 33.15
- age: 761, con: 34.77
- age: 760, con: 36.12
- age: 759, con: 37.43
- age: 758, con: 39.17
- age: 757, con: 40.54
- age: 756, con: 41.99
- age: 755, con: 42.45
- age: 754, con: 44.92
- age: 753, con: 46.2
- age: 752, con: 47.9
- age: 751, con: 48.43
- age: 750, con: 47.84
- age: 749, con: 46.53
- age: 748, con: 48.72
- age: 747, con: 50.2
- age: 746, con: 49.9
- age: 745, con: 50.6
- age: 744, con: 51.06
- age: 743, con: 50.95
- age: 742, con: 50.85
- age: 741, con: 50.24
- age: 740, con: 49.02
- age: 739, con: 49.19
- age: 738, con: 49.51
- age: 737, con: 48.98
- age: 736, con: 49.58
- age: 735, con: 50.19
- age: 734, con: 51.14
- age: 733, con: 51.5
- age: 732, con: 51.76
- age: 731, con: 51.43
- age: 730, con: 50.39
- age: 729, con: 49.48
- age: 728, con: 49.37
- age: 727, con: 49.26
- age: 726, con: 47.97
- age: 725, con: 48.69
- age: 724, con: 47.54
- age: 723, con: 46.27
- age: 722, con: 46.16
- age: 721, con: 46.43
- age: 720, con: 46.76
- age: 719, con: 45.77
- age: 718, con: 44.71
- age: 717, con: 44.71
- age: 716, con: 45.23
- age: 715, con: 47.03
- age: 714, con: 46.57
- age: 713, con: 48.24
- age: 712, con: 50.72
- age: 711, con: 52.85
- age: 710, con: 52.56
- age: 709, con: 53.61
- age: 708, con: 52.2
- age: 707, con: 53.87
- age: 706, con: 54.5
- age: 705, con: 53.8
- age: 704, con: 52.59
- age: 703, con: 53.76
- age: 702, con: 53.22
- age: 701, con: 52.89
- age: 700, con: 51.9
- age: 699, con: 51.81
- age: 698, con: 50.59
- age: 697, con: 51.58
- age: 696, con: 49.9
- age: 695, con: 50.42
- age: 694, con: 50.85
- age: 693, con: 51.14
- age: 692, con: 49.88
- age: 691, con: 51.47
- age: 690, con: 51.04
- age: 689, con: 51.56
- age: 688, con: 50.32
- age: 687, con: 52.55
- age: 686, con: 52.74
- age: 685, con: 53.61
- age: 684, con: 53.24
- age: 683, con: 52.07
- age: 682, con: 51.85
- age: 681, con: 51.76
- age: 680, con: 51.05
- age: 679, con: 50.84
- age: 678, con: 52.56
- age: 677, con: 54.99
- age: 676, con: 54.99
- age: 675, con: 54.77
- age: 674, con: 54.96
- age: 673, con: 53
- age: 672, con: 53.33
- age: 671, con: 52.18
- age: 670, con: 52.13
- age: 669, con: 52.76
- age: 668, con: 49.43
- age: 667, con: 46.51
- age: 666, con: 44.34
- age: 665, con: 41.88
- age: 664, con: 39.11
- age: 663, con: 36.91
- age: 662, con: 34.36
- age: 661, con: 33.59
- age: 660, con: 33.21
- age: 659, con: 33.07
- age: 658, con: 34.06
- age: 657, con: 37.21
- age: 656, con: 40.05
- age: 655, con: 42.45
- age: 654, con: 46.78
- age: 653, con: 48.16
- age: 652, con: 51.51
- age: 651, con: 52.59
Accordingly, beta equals 51.6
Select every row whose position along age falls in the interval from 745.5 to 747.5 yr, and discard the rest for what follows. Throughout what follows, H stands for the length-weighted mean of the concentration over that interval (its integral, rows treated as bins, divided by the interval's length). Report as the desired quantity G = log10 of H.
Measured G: 1.70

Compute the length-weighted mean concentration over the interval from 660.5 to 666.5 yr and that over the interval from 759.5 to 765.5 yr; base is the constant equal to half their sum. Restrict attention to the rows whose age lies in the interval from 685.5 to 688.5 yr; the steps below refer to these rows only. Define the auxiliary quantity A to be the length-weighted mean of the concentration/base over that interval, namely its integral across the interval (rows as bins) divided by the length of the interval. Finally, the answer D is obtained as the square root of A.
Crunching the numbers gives 1.20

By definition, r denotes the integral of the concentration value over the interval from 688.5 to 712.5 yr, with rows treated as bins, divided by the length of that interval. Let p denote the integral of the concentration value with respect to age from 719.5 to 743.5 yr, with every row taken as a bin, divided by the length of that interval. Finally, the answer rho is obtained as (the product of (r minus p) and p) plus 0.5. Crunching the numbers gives 136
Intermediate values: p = 49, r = 52.0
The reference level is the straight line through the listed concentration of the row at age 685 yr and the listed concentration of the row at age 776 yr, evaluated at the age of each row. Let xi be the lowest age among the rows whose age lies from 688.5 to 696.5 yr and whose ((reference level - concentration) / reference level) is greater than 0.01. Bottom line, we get 689 yr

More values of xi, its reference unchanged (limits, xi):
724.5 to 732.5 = 725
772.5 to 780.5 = 773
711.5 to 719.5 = 713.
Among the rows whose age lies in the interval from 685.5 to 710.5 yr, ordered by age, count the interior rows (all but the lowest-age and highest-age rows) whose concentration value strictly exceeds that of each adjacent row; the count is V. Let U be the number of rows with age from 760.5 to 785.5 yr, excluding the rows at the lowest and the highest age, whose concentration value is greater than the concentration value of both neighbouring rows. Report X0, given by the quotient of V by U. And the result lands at 1.4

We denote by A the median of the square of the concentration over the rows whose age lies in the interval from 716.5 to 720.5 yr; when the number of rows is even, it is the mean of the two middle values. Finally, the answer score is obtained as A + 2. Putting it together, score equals 2049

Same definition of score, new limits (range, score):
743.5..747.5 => 2542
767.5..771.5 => 1373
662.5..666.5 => 1644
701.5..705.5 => 2863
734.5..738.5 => 2457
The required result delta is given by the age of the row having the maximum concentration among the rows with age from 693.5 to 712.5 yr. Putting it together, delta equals 706 yr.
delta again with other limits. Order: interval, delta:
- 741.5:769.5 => 744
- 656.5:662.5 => 657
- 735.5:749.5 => 744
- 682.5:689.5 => 685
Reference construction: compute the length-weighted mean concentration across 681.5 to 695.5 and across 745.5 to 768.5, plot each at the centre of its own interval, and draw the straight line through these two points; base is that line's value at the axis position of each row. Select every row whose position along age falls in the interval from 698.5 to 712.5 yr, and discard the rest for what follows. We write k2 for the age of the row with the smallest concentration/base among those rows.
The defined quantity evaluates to 699 yr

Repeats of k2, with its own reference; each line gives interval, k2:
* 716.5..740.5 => 717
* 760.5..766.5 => 763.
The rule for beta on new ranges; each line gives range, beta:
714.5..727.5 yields 46.4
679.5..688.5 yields 52.1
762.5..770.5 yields 33.6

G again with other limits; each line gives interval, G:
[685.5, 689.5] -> 1.71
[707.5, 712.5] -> 1.72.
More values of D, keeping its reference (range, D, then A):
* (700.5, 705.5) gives 1.22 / 1.48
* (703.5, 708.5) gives 1.22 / 1.48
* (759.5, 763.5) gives 0.97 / 0.95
